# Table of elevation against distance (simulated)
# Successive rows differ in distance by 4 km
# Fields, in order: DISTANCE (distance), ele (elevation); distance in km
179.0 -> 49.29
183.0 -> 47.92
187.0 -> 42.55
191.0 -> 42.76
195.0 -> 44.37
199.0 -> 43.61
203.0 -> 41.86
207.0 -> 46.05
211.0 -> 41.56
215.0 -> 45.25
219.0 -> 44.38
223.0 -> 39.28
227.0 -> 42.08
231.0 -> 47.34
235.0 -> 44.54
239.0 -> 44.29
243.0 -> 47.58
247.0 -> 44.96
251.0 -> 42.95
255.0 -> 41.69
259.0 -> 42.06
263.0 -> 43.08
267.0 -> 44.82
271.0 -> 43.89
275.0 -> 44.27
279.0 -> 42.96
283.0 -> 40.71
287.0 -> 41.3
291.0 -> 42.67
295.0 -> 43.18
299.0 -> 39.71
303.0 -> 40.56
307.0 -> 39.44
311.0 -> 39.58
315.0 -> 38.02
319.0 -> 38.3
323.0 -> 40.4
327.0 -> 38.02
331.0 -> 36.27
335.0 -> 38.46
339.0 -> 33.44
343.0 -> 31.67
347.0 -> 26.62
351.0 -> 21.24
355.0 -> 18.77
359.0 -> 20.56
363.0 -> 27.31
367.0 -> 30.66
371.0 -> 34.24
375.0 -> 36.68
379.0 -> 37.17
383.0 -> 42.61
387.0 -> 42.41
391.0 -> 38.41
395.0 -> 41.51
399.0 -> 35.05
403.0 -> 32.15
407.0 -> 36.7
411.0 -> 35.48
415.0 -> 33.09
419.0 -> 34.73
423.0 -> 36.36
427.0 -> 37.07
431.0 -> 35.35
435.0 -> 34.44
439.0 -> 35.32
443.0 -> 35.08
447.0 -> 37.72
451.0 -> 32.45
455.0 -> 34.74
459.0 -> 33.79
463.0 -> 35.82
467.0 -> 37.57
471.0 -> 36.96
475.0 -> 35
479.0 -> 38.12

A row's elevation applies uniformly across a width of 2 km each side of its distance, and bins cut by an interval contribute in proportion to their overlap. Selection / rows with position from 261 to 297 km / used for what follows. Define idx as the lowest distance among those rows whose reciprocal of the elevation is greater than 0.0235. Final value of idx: 283.0 km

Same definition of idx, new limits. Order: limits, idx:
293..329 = 299.0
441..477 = 443.0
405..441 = 407.0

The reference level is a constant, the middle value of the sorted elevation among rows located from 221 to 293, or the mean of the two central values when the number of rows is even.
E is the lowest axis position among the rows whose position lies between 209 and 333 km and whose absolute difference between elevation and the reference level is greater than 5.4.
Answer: 331.0 km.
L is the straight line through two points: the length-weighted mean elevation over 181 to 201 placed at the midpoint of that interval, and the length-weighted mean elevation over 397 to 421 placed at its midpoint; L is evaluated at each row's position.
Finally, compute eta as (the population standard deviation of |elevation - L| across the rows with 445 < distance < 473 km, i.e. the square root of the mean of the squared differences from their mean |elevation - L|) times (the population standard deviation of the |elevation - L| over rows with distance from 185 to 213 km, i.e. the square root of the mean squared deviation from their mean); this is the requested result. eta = 1.5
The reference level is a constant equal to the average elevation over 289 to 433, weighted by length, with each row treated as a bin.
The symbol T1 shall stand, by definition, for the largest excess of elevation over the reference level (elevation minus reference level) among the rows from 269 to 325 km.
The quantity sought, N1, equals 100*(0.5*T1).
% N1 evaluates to 444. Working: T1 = 8.9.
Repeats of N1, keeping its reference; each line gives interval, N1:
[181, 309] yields 627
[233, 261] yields 610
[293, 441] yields 390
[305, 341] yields 251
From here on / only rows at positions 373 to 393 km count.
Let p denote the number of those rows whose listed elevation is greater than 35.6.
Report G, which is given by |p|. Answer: 5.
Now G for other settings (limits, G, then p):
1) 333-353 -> 1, 1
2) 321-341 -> 4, 4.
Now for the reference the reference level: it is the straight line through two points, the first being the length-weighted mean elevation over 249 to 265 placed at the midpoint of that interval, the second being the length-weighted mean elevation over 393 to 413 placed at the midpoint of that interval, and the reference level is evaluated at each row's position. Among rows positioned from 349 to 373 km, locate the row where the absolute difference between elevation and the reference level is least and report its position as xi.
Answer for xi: 371.0 km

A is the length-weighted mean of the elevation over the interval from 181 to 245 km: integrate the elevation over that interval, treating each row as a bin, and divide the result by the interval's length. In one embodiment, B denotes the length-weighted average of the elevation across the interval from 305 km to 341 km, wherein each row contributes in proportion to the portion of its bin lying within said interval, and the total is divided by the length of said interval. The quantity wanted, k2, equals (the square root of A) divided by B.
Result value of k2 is 0.175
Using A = 44.1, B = 38.0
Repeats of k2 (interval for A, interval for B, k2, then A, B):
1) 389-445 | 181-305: 0.138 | 35.8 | 43.4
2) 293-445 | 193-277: 0.135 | 35.2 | 43.8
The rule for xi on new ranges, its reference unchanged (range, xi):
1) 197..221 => 219.0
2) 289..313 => 303.0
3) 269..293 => 287.0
